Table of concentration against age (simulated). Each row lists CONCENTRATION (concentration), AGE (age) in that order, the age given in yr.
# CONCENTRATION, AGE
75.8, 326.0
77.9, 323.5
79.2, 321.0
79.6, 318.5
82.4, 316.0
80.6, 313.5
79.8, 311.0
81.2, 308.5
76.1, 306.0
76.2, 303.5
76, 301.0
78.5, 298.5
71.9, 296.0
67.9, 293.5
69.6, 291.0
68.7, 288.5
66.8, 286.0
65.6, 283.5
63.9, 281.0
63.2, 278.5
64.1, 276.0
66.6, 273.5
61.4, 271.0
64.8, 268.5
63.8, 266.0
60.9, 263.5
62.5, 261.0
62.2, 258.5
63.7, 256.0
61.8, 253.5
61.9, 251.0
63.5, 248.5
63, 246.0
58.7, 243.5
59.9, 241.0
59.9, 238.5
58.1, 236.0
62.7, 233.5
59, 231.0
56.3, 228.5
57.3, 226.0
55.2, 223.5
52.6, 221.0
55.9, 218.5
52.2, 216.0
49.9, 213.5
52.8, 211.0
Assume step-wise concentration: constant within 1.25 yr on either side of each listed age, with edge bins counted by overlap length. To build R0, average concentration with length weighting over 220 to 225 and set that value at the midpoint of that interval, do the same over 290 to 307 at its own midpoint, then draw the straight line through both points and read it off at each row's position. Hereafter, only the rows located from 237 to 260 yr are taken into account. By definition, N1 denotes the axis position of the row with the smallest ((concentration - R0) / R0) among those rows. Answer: 258.5 yr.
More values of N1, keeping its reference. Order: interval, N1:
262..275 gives 271.0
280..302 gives 281.0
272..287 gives 278.5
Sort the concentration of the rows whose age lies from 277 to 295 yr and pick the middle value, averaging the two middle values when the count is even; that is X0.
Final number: 66.8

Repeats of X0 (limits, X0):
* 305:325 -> 79.7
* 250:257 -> 61.9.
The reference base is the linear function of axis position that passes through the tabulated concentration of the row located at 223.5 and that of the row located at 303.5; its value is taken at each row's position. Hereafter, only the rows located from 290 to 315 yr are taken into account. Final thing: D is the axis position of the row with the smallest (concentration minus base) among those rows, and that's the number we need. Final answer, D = 293.5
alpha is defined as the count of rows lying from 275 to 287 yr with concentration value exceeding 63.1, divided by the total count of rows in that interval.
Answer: 1.0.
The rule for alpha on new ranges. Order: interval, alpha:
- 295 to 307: 1.0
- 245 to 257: 0.4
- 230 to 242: 0.0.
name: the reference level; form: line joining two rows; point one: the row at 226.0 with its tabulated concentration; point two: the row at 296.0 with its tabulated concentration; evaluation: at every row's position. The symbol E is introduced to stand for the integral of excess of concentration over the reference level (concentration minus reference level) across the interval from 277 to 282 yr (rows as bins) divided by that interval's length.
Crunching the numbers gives -4.9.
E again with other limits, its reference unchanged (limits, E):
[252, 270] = -1.8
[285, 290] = -2.2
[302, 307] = 2.5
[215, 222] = -2.1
